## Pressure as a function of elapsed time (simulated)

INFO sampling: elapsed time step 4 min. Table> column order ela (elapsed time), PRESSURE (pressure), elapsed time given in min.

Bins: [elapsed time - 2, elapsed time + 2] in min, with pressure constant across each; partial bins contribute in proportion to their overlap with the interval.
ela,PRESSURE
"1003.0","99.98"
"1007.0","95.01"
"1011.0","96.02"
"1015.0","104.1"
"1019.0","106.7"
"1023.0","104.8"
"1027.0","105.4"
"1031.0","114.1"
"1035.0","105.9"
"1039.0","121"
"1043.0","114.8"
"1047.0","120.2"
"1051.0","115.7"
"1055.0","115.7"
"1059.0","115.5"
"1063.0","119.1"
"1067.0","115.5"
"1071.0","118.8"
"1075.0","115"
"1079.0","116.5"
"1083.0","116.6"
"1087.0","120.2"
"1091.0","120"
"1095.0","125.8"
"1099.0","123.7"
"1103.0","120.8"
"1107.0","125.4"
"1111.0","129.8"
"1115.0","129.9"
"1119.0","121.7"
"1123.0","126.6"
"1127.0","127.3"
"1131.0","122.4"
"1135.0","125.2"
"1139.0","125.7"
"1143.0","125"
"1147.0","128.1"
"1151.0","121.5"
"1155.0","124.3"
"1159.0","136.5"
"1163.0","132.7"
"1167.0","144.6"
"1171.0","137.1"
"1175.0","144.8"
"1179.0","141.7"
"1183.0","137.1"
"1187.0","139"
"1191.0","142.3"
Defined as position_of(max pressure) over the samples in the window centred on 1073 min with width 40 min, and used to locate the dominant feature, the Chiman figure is 1087.0 min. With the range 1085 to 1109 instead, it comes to 1095.0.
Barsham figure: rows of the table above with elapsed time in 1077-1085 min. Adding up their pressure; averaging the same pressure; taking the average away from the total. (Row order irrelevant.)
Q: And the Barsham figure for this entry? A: 117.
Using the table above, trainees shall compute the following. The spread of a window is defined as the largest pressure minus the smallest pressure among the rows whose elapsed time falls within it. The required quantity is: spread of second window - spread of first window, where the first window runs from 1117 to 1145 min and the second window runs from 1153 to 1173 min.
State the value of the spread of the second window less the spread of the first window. 15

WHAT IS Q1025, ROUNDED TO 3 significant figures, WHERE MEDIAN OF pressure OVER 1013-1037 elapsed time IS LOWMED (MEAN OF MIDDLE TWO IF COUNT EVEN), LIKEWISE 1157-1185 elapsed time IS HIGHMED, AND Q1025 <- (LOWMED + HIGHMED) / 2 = 121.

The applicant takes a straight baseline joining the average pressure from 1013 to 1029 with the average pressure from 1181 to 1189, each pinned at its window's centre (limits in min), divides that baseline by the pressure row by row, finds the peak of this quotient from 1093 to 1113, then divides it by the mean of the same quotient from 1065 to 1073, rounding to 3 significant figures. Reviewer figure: 1.03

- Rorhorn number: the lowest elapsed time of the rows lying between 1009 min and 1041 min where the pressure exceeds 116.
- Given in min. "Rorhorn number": 1039.0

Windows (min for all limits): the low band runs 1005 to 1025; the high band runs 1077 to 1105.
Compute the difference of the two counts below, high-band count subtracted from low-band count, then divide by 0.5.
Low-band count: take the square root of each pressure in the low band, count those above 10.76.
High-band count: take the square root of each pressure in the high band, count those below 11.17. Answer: -12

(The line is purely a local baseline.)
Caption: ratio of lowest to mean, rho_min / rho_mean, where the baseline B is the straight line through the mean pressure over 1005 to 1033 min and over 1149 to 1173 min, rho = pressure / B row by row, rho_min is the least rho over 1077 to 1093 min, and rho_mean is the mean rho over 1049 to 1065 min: 0.955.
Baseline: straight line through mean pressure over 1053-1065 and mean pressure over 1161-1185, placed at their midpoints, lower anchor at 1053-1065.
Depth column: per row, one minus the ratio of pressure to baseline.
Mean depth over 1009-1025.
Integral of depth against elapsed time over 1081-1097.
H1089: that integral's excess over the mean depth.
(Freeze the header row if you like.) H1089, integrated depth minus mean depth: 0.23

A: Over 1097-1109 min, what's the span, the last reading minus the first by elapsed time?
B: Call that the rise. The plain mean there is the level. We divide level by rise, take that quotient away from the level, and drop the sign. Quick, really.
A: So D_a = 51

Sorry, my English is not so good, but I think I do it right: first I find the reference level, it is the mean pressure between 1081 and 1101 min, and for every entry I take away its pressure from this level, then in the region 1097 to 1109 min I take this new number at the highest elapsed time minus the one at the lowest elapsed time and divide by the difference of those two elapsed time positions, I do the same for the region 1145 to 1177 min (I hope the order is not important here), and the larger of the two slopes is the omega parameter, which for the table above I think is -0.21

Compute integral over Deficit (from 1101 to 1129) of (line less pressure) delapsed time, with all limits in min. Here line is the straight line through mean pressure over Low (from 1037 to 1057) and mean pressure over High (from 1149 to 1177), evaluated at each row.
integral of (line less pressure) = 43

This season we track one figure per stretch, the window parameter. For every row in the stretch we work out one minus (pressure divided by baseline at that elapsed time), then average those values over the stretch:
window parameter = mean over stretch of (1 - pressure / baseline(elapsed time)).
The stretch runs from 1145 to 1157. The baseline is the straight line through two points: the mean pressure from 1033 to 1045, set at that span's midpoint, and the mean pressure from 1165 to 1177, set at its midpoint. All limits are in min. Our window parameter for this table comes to 0.10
